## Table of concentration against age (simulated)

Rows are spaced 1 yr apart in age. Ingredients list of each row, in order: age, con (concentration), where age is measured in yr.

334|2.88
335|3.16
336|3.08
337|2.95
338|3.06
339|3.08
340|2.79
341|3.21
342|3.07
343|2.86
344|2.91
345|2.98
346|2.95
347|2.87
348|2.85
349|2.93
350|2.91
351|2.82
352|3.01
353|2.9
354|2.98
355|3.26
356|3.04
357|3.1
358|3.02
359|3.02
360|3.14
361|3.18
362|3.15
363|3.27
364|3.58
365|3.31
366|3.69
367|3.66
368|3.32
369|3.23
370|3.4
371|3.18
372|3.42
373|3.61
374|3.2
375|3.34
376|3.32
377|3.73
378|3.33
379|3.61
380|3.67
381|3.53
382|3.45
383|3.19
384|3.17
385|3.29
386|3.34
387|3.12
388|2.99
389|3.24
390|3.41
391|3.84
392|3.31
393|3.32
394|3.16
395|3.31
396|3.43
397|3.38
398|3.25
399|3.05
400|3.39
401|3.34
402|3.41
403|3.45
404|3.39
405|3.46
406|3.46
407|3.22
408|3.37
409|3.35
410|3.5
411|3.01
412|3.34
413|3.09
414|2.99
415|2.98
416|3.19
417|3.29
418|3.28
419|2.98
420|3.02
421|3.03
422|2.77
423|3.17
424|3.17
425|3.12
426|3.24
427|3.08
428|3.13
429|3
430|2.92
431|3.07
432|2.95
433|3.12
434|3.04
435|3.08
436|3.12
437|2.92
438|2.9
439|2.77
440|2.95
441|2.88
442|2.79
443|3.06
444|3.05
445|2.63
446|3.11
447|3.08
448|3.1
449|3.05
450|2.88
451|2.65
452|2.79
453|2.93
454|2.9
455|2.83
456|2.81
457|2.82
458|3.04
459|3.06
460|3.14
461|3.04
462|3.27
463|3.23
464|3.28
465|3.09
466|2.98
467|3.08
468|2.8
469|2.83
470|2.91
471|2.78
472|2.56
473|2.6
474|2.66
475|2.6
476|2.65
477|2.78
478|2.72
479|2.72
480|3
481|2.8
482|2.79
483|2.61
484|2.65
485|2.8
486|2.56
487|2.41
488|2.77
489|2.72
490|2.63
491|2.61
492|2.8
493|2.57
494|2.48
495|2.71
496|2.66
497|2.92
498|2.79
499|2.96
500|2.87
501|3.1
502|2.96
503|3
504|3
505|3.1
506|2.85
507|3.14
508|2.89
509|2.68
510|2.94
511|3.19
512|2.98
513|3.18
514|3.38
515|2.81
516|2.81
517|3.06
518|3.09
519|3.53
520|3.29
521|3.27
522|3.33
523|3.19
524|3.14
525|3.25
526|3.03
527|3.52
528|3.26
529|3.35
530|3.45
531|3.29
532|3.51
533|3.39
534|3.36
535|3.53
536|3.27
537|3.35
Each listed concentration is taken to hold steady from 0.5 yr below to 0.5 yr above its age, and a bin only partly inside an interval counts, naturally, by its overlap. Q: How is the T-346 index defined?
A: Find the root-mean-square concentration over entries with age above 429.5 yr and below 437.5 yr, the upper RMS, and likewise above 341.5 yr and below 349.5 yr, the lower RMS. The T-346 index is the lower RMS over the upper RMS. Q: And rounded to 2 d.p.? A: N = 0.97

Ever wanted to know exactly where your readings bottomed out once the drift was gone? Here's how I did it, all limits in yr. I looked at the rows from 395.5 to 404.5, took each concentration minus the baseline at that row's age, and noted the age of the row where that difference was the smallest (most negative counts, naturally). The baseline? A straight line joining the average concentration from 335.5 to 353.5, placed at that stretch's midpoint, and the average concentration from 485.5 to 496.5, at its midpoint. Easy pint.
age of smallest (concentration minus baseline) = 399 yr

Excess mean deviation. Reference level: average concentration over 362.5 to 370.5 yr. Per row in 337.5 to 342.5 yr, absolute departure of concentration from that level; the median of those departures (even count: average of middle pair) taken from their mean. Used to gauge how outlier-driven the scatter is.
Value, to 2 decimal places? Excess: 0.03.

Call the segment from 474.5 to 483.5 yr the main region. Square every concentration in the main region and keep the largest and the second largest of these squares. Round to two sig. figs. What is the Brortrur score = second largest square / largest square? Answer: 0.87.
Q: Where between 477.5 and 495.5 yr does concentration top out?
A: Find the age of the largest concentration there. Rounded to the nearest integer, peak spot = 480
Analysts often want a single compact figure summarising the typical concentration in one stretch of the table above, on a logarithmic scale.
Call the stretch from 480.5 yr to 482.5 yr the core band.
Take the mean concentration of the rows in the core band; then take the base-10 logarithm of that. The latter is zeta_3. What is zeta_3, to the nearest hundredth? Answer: 0.45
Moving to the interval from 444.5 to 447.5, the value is 0.47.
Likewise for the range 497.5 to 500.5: 0.46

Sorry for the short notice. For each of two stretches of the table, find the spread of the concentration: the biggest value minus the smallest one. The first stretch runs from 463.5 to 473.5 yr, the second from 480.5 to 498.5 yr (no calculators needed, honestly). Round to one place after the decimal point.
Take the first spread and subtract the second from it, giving 0.2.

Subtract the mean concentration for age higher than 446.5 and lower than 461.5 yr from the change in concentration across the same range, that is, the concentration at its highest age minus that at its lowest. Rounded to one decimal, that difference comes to -3.0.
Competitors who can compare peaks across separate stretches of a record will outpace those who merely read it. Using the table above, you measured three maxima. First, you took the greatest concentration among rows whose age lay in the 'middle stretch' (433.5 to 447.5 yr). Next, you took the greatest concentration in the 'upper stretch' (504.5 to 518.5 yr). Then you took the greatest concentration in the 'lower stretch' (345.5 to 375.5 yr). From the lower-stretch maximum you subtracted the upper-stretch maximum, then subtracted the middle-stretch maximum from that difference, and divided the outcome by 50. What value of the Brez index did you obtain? -0.056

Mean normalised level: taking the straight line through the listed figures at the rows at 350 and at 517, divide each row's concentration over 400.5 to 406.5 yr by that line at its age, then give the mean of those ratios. 1.16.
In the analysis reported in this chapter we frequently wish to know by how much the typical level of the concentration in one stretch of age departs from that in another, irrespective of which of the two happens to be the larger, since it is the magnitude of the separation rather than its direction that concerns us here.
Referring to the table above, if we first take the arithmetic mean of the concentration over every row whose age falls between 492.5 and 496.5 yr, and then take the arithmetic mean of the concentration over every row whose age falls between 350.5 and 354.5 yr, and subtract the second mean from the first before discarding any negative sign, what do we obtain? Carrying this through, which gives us 0.32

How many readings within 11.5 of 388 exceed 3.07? 21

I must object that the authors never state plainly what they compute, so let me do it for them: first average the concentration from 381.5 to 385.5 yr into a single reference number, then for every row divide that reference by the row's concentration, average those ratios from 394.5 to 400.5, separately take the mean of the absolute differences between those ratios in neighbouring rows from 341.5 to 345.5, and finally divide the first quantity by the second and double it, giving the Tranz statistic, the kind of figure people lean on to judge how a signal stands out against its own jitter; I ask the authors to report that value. 48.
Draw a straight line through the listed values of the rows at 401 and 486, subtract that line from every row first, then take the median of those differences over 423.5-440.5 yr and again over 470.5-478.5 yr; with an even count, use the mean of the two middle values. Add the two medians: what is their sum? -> -0.01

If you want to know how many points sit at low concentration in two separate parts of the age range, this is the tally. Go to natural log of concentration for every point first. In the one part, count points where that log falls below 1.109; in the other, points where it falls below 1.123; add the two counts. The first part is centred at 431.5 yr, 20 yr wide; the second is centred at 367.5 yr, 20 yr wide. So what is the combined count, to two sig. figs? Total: 11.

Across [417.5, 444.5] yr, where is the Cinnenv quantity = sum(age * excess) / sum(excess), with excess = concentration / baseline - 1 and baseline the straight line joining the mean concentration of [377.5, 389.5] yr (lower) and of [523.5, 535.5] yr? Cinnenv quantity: 432.4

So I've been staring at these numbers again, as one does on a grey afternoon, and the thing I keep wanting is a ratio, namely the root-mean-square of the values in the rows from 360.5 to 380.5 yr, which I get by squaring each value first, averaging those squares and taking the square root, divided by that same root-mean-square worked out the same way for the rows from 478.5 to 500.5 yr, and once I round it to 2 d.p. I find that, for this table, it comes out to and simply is 1.25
